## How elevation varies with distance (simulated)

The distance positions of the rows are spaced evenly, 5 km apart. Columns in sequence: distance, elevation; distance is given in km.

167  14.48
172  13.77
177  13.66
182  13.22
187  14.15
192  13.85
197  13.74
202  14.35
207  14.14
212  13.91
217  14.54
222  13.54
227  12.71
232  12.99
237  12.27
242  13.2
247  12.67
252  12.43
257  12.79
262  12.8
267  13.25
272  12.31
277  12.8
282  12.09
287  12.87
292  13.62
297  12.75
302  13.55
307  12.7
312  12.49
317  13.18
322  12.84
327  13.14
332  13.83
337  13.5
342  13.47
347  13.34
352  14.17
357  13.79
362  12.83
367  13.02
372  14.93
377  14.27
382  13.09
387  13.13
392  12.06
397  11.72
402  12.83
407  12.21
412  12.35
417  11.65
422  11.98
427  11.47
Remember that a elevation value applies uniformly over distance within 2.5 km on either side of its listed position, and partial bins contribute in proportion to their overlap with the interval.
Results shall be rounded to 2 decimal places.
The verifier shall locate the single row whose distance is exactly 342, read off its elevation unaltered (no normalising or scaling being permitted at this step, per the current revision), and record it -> 13.47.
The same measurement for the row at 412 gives 12.35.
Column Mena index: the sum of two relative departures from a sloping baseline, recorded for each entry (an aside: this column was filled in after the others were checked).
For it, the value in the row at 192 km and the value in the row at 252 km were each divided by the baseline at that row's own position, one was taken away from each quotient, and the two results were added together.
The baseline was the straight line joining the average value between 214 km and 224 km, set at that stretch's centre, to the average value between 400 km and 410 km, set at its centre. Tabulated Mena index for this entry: -0.13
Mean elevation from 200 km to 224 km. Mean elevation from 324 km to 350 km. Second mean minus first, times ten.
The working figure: -6.4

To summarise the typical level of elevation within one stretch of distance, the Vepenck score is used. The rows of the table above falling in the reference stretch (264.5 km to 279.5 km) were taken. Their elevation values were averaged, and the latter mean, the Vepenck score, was 12.8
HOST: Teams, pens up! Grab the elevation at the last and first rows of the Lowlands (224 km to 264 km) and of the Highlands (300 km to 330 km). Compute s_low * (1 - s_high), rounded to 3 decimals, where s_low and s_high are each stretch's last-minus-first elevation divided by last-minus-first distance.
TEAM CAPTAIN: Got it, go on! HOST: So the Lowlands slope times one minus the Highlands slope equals 0.003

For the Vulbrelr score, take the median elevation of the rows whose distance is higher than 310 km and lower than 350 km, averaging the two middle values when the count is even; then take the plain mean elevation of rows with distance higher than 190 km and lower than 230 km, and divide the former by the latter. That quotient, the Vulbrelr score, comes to 0.96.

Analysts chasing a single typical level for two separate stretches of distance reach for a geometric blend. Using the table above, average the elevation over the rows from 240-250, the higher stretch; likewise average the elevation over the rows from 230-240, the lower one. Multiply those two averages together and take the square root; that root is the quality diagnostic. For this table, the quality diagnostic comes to 12.8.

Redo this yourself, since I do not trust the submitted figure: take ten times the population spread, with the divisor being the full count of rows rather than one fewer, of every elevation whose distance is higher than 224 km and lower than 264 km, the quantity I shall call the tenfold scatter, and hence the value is 3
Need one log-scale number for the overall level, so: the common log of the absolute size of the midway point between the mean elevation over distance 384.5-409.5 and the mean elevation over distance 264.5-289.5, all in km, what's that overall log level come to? 1.098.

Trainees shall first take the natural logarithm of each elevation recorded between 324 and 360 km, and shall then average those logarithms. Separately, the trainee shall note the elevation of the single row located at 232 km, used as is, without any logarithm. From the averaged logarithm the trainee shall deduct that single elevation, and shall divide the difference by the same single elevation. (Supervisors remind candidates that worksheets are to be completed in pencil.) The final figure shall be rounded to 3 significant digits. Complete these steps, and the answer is -0.799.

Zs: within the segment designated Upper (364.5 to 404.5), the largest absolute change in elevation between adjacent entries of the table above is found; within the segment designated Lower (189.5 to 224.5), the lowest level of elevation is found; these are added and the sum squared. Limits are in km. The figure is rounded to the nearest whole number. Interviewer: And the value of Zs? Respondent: 239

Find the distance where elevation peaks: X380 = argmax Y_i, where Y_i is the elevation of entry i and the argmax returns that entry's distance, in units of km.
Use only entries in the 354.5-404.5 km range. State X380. 372 km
